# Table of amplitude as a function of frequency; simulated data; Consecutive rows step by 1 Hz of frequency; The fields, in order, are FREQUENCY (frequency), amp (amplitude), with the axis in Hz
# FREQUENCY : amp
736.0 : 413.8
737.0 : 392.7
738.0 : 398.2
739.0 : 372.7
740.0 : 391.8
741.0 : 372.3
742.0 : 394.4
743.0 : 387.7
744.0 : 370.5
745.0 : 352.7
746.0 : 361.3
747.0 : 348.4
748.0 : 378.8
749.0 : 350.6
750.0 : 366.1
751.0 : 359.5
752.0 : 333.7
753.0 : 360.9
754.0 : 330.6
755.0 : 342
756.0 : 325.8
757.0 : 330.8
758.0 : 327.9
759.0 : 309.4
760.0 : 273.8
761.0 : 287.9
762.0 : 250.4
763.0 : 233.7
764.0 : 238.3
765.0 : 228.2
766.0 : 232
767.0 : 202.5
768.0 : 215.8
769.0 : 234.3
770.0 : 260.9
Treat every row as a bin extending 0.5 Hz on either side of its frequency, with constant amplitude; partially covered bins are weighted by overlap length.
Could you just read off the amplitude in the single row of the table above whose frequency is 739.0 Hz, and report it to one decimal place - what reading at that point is 372.7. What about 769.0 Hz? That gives 234.3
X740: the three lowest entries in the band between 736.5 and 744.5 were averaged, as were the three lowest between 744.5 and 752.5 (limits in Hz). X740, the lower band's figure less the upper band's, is 28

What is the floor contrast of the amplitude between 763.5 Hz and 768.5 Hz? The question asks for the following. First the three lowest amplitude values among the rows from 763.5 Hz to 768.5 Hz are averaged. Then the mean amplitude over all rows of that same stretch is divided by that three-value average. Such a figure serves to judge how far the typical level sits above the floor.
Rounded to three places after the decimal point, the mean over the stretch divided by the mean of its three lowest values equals 1.036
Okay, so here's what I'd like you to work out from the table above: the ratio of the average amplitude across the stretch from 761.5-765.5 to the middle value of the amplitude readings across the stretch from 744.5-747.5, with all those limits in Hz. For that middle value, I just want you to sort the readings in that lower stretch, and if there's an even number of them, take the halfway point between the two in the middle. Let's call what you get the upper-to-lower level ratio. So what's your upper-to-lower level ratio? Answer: 0.67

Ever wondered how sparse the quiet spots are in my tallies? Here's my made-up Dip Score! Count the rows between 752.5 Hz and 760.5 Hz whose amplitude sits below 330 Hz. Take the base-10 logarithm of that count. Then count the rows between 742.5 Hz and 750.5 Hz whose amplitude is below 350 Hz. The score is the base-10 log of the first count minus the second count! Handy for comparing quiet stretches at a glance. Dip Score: -0.4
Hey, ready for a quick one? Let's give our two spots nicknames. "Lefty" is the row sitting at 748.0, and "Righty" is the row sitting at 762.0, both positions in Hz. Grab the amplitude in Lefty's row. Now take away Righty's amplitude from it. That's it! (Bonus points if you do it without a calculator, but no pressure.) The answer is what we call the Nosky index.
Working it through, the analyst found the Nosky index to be 128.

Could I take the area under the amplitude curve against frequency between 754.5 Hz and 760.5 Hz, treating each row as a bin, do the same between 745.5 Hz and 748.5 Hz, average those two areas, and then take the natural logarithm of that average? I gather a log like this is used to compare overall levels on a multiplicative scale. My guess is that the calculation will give 7.31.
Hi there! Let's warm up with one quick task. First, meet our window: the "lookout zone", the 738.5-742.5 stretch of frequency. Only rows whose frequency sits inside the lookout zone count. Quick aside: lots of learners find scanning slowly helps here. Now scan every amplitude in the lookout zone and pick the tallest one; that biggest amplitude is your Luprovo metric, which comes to 394.4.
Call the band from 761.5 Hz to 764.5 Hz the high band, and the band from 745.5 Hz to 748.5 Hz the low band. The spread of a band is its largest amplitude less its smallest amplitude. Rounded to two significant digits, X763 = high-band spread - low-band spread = -14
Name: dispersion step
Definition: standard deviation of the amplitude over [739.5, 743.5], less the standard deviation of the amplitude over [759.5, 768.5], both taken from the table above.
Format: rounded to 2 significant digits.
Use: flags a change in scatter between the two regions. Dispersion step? -17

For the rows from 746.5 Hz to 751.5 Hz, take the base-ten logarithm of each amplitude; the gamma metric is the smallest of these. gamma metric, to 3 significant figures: 2.54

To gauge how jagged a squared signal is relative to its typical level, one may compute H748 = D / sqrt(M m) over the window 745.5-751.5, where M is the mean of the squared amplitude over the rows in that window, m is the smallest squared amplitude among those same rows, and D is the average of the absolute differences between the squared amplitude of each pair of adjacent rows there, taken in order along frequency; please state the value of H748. 0.108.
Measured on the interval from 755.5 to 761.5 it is 0.108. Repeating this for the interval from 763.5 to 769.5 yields 0.145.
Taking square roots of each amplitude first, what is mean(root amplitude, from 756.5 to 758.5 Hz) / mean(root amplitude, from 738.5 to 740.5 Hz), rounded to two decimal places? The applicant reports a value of 0.93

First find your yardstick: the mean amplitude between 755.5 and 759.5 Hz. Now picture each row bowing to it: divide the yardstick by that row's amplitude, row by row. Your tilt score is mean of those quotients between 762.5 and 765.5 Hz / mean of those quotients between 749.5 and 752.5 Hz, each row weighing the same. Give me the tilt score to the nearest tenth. 1.5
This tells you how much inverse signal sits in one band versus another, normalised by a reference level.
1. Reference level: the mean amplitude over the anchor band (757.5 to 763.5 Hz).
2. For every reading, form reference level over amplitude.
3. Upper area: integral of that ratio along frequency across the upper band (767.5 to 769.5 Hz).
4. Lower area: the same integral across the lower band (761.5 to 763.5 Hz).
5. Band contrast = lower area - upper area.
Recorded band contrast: -0.18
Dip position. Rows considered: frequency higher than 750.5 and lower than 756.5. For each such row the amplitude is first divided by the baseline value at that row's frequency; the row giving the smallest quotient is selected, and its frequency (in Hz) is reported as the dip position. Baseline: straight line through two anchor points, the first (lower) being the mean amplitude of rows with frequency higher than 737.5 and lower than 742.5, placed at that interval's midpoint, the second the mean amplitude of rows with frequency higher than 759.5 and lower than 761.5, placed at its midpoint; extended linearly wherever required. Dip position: 752.0 Hz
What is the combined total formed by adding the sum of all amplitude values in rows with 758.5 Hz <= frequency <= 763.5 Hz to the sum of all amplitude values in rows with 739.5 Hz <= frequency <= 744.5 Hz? 3272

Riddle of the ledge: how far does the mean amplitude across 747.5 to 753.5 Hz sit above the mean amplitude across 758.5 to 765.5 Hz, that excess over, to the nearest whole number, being 98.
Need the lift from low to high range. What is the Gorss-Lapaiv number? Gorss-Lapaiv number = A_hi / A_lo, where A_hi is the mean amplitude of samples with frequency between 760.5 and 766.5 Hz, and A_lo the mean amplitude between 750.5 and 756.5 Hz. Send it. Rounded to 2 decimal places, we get 0.72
